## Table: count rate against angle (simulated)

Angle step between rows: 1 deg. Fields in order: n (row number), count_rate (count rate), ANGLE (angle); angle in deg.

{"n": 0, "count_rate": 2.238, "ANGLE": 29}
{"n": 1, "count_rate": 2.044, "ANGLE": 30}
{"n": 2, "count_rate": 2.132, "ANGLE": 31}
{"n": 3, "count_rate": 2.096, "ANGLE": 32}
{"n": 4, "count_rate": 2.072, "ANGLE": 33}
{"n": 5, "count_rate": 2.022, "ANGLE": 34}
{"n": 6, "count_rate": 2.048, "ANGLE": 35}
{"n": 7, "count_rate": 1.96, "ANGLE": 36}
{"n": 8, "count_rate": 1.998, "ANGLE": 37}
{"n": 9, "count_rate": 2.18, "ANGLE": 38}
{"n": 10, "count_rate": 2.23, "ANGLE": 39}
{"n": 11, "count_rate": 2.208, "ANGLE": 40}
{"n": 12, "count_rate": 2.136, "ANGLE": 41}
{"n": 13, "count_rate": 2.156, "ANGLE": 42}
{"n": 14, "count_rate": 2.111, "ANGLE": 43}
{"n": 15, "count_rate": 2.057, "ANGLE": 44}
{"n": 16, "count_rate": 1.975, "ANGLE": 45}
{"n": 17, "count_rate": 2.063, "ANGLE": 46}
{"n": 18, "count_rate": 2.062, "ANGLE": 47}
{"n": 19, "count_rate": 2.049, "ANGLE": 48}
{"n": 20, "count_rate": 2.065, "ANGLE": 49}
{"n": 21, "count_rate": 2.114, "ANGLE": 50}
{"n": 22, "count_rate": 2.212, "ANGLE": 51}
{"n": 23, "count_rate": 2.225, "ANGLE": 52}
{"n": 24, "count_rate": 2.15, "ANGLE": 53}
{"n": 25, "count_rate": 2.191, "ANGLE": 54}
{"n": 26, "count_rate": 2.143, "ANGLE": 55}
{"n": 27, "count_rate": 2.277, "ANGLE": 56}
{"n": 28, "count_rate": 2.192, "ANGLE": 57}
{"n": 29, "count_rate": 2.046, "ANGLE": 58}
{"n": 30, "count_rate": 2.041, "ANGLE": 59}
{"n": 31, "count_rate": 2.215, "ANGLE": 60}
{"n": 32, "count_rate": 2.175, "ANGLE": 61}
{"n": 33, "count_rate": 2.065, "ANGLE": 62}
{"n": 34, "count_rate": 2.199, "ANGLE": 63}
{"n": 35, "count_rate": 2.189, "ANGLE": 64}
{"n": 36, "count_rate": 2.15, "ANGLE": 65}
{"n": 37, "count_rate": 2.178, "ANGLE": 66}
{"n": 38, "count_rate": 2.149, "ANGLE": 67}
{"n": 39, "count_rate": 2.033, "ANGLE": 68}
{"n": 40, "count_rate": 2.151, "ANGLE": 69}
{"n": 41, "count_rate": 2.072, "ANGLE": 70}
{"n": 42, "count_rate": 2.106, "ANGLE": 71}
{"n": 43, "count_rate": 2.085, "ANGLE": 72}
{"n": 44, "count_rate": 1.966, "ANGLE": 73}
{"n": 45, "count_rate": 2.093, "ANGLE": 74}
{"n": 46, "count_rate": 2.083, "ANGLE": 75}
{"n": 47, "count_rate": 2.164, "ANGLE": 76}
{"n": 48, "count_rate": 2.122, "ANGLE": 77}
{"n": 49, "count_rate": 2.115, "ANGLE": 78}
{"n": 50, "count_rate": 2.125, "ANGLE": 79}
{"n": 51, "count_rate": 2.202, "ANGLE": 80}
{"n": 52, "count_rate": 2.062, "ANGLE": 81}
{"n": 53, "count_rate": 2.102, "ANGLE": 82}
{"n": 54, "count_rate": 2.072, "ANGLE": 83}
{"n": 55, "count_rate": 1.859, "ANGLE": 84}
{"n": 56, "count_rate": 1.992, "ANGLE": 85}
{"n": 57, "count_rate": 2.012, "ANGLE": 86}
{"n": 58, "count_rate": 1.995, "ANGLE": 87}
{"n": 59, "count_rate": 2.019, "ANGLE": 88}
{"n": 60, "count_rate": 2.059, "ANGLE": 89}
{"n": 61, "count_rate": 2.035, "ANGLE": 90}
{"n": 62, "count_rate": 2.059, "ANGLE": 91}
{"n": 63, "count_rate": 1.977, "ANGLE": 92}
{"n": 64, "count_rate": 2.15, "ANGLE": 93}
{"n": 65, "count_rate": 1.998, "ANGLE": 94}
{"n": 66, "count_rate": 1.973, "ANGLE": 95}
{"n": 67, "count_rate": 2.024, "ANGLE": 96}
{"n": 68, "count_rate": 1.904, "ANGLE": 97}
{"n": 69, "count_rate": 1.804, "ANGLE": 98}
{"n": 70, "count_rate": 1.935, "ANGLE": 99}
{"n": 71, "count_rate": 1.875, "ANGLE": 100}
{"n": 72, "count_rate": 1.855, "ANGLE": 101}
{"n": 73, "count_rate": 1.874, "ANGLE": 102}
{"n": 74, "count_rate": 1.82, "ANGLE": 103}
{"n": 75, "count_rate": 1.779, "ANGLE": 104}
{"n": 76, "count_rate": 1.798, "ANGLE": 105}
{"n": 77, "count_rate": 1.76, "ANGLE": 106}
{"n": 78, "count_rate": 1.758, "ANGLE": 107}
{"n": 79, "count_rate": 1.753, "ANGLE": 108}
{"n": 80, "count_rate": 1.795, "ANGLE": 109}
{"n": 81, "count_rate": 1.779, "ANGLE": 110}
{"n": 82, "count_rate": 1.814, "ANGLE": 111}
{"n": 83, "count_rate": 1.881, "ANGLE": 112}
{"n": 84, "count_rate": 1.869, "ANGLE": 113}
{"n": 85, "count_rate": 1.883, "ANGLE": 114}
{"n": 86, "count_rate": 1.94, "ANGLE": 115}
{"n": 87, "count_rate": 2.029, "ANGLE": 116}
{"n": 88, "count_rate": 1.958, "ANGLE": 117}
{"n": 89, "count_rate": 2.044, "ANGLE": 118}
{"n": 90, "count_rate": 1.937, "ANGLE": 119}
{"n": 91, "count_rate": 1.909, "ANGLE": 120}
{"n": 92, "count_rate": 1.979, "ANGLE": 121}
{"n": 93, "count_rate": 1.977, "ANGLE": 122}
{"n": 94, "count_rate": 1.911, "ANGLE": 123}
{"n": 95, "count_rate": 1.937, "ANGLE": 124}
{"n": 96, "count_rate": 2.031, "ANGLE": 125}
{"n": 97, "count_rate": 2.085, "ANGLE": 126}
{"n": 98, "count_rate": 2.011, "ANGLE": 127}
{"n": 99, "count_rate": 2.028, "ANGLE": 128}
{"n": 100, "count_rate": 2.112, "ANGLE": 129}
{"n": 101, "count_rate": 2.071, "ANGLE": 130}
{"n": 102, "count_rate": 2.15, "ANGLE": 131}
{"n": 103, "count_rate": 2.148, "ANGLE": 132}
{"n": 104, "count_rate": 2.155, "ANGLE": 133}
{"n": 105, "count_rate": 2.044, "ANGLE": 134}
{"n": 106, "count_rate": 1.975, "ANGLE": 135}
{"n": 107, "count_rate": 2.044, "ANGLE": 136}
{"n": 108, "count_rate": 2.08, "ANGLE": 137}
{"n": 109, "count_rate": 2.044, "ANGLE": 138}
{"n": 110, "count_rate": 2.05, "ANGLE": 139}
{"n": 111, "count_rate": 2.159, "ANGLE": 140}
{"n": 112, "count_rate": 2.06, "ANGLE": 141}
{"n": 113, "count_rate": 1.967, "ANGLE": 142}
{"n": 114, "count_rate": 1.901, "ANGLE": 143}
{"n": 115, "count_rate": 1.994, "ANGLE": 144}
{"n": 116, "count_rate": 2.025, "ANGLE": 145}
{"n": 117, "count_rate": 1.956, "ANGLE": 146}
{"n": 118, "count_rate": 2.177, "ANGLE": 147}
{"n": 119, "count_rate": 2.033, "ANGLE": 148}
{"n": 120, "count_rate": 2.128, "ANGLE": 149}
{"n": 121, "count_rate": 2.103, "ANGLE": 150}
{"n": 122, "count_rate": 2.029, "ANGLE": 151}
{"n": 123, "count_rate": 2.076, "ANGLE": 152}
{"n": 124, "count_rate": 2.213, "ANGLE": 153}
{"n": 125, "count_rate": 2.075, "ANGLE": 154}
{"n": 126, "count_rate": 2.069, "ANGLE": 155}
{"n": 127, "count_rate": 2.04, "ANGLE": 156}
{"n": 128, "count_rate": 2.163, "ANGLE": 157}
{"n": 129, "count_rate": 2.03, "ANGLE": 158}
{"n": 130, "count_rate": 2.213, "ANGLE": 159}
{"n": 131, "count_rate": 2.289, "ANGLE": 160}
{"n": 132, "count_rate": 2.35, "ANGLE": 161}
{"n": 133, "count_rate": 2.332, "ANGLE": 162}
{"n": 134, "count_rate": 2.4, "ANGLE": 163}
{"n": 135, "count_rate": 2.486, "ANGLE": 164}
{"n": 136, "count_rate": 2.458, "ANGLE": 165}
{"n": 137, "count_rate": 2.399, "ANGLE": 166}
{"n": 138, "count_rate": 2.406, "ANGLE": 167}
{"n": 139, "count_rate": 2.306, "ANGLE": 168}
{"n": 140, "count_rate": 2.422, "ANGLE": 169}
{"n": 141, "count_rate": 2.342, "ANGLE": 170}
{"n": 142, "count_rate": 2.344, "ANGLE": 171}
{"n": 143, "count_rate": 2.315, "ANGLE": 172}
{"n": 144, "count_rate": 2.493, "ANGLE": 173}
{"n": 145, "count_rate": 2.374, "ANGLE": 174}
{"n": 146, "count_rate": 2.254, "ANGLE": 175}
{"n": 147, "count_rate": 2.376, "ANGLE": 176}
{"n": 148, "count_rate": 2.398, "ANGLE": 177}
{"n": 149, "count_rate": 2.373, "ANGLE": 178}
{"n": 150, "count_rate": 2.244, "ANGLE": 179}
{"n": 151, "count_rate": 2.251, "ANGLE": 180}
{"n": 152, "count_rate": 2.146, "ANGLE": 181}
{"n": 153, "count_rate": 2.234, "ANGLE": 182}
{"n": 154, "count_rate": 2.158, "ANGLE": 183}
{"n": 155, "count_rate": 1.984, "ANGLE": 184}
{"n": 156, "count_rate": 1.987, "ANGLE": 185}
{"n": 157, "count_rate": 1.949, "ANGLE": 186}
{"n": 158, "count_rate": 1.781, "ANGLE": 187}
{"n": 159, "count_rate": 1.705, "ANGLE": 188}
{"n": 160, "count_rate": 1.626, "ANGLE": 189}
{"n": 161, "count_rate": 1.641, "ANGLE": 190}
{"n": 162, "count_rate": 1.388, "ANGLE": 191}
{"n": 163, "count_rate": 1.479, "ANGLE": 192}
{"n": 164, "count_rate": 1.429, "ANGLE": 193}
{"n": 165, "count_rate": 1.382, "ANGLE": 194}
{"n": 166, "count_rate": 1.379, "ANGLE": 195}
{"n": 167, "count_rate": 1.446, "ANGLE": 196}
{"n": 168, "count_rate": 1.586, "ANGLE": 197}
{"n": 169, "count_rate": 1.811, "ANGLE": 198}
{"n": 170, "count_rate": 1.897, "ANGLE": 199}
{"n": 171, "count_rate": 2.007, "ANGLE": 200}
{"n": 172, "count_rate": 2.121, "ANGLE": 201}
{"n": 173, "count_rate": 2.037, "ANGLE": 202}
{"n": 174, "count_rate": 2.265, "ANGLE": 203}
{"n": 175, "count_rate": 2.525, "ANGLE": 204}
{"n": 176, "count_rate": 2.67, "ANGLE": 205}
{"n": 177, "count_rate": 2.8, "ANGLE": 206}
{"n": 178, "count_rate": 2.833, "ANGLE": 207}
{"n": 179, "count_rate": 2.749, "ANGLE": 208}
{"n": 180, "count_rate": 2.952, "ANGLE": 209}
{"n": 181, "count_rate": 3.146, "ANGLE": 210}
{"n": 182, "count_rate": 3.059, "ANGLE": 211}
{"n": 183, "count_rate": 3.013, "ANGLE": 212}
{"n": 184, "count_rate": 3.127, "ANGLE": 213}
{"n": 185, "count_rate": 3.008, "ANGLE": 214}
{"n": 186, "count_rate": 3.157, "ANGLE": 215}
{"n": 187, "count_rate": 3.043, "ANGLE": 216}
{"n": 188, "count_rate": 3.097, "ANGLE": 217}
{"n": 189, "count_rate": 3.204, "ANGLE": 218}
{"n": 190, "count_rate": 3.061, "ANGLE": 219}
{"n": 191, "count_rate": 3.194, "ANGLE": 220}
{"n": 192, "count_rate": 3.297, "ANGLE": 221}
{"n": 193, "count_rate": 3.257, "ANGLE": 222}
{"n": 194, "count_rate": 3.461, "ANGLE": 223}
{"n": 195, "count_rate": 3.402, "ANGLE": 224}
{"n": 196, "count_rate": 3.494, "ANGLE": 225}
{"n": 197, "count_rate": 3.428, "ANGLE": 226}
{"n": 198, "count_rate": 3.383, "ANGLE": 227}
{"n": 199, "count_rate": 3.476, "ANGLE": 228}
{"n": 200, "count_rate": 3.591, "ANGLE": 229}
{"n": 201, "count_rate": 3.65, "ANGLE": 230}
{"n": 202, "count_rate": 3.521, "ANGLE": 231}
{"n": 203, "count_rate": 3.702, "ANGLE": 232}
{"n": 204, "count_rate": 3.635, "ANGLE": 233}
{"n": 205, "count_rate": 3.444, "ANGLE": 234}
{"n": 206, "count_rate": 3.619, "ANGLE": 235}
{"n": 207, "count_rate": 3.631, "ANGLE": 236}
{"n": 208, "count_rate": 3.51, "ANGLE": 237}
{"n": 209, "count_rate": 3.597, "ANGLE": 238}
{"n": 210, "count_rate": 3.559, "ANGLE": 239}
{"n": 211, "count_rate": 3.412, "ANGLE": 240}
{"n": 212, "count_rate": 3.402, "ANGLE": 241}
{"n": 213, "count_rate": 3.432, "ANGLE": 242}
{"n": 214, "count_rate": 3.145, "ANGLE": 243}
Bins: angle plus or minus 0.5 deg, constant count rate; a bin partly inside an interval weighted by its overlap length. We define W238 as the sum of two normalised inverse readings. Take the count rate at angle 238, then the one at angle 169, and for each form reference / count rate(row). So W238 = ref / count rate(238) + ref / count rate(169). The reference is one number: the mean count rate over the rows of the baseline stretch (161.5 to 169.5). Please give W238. 1.7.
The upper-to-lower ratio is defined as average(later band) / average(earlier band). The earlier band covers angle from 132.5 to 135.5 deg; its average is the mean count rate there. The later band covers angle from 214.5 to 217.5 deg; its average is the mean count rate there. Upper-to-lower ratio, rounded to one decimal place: 1.5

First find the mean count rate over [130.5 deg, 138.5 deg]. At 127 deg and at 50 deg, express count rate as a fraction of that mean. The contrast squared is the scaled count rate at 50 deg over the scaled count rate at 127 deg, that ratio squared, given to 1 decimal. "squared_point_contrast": 1.1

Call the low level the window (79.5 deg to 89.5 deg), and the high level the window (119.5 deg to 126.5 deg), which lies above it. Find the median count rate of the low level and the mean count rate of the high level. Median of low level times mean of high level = 4.0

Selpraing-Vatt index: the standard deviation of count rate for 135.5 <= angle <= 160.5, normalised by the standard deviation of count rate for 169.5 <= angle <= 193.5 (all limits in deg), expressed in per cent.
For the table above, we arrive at 26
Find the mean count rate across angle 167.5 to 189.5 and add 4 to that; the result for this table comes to 6.18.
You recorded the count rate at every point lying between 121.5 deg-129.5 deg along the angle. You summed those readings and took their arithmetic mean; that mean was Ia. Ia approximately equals 2.0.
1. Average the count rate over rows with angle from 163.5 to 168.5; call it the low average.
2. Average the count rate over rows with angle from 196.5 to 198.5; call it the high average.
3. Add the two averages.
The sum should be 4.11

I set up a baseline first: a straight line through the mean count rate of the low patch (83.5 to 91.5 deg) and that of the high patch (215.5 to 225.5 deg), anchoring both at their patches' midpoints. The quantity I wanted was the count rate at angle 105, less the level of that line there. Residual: -0.37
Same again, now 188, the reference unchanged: -1.24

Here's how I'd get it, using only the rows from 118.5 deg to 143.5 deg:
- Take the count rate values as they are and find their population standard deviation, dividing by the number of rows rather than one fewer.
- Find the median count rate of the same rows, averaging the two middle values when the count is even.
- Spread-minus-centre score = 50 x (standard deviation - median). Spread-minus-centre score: -98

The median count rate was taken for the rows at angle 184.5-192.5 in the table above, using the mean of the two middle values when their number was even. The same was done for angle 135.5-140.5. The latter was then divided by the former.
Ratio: 1.23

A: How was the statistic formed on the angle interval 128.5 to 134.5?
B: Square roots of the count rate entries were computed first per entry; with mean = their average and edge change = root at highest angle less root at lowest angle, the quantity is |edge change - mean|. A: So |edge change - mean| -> 1.48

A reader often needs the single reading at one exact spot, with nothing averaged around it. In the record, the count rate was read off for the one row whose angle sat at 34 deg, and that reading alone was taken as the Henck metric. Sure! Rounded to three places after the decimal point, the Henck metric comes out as 2.022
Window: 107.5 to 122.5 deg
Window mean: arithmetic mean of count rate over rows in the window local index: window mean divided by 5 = 0.38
